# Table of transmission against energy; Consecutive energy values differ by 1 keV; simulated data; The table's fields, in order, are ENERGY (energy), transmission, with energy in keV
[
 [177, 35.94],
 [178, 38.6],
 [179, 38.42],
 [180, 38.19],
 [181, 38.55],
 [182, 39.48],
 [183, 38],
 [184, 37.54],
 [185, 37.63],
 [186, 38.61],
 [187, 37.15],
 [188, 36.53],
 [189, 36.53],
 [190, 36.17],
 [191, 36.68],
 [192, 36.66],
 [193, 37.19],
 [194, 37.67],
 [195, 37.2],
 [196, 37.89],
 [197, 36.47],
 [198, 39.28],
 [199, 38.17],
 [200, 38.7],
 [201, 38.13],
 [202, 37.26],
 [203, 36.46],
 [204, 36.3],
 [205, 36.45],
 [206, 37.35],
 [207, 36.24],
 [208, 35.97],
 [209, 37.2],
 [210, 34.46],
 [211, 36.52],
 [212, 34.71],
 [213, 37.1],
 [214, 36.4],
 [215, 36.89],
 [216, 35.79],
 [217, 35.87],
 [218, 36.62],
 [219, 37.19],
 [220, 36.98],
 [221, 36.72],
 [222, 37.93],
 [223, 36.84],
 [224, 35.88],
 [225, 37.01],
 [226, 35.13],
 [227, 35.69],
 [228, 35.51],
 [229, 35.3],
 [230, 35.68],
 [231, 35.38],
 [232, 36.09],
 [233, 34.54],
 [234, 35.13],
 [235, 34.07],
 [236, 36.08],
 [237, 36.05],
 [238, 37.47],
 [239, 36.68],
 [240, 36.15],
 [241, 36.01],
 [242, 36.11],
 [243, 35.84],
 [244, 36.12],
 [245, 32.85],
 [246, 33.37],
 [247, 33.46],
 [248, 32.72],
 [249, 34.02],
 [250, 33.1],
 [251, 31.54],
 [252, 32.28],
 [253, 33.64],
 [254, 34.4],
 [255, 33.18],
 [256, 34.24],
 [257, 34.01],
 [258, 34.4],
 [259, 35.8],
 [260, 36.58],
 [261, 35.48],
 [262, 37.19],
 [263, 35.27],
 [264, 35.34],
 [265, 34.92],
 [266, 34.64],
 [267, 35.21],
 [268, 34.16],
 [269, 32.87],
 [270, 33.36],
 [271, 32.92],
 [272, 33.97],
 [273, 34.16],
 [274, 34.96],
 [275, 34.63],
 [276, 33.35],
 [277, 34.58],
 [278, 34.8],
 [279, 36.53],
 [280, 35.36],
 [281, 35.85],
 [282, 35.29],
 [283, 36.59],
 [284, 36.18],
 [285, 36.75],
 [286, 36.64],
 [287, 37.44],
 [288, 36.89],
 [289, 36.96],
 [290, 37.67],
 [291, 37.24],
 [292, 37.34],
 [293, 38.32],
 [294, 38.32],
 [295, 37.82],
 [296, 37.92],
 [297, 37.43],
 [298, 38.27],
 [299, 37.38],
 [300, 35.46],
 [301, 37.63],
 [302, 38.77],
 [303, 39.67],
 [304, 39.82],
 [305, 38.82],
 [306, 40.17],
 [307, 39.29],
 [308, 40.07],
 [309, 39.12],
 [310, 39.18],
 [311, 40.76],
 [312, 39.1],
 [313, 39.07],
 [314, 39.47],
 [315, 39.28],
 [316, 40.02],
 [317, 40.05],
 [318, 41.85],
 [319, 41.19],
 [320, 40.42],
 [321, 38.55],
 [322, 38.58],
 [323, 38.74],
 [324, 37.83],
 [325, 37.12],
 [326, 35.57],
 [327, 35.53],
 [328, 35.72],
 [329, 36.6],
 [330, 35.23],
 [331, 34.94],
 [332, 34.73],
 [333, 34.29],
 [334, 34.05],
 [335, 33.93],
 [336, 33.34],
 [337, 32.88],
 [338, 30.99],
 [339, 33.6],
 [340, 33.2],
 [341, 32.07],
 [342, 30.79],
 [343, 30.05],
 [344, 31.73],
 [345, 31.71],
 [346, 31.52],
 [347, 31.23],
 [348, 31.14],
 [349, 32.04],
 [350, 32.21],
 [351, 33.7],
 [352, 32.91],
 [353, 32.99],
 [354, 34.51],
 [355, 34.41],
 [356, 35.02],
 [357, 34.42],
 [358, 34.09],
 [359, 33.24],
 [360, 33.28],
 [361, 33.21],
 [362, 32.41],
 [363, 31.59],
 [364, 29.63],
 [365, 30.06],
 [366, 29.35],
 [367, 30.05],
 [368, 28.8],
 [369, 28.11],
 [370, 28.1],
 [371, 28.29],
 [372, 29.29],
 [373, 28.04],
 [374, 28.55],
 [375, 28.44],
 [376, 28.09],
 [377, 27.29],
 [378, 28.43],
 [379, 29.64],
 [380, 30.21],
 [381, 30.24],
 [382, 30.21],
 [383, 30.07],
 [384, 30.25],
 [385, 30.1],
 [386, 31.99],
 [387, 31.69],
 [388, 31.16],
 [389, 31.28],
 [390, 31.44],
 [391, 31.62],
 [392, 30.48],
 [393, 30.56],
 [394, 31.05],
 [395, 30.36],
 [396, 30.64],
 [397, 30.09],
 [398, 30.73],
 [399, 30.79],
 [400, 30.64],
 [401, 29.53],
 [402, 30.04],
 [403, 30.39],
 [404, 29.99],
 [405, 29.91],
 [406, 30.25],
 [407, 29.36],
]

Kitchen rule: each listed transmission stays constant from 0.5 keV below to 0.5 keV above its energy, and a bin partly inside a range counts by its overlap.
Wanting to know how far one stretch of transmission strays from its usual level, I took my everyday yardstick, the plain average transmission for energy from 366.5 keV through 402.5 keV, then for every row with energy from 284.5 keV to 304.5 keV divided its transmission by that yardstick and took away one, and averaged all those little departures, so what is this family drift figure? 0.26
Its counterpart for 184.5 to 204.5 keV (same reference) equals 0.25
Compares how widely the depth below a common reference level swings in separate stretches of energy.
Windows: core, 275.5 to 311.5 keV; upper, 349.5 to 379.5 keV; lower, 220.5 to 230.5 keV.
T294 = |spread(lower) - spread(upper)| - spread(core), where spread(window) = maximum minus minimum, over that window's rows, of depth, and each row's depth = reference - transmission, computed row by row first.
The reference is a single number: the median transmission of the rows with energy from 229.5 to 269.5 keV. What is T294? -2.5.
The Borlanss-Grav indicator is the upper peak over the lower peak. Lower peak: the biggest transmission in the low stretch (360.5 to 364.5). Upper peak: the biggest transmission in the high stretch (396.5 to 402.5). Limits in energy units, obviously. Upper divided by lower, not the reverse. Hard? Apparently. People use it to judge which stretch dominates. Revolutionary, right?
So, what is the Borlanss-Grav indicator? 0.93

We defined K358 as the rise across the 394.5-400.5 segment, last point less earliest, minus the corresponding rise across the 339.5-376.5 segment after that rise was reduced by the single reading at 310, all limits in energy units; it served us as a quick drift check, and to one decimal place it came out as 44.6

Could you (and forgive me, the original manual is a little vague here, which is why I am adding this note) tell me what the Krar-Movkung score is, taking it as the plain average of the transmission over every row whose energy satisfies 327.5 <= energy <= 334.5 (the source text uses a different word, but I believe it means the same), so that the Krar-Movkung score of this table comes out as 35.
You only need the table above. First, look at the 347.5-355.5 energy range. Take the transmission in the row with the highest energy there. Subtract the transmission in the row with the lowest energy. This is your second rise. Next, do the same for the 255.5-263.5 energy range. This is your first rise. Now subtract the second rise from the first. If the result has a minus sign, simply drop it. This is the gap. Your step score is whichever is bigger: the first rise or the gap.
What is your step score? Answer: 2.2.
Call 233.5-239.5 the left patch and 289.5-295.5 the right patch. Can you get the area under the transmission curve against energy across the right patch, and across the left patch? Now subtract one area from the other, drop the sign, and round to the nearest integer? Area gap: 11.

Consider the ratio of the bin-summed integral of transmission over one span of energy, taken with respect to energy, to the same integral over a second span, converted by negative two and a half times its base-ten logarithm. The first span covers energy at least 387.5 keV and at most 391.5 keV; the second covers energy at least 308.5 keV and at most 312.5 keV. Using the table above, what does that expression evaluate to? 0.25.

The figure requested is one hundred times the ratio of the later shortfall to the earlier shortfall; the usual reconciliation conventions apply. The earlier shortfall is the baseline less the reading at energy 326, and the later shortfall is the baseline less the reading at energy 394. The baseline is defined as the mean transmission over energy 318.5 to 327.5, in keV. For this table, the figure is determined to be 274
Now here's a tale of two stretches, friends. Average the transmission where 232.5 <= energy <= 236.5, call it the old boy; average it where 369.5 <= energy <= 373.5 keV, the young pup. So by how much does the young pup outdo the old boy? -7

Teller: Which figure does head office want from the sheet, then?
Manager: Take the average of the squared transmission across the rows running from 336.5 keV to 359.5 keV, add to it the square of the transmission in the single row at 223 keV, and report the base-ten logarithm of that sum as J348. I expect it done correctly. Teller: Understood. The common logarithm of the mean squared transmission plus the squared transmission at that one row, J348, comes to 3.38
